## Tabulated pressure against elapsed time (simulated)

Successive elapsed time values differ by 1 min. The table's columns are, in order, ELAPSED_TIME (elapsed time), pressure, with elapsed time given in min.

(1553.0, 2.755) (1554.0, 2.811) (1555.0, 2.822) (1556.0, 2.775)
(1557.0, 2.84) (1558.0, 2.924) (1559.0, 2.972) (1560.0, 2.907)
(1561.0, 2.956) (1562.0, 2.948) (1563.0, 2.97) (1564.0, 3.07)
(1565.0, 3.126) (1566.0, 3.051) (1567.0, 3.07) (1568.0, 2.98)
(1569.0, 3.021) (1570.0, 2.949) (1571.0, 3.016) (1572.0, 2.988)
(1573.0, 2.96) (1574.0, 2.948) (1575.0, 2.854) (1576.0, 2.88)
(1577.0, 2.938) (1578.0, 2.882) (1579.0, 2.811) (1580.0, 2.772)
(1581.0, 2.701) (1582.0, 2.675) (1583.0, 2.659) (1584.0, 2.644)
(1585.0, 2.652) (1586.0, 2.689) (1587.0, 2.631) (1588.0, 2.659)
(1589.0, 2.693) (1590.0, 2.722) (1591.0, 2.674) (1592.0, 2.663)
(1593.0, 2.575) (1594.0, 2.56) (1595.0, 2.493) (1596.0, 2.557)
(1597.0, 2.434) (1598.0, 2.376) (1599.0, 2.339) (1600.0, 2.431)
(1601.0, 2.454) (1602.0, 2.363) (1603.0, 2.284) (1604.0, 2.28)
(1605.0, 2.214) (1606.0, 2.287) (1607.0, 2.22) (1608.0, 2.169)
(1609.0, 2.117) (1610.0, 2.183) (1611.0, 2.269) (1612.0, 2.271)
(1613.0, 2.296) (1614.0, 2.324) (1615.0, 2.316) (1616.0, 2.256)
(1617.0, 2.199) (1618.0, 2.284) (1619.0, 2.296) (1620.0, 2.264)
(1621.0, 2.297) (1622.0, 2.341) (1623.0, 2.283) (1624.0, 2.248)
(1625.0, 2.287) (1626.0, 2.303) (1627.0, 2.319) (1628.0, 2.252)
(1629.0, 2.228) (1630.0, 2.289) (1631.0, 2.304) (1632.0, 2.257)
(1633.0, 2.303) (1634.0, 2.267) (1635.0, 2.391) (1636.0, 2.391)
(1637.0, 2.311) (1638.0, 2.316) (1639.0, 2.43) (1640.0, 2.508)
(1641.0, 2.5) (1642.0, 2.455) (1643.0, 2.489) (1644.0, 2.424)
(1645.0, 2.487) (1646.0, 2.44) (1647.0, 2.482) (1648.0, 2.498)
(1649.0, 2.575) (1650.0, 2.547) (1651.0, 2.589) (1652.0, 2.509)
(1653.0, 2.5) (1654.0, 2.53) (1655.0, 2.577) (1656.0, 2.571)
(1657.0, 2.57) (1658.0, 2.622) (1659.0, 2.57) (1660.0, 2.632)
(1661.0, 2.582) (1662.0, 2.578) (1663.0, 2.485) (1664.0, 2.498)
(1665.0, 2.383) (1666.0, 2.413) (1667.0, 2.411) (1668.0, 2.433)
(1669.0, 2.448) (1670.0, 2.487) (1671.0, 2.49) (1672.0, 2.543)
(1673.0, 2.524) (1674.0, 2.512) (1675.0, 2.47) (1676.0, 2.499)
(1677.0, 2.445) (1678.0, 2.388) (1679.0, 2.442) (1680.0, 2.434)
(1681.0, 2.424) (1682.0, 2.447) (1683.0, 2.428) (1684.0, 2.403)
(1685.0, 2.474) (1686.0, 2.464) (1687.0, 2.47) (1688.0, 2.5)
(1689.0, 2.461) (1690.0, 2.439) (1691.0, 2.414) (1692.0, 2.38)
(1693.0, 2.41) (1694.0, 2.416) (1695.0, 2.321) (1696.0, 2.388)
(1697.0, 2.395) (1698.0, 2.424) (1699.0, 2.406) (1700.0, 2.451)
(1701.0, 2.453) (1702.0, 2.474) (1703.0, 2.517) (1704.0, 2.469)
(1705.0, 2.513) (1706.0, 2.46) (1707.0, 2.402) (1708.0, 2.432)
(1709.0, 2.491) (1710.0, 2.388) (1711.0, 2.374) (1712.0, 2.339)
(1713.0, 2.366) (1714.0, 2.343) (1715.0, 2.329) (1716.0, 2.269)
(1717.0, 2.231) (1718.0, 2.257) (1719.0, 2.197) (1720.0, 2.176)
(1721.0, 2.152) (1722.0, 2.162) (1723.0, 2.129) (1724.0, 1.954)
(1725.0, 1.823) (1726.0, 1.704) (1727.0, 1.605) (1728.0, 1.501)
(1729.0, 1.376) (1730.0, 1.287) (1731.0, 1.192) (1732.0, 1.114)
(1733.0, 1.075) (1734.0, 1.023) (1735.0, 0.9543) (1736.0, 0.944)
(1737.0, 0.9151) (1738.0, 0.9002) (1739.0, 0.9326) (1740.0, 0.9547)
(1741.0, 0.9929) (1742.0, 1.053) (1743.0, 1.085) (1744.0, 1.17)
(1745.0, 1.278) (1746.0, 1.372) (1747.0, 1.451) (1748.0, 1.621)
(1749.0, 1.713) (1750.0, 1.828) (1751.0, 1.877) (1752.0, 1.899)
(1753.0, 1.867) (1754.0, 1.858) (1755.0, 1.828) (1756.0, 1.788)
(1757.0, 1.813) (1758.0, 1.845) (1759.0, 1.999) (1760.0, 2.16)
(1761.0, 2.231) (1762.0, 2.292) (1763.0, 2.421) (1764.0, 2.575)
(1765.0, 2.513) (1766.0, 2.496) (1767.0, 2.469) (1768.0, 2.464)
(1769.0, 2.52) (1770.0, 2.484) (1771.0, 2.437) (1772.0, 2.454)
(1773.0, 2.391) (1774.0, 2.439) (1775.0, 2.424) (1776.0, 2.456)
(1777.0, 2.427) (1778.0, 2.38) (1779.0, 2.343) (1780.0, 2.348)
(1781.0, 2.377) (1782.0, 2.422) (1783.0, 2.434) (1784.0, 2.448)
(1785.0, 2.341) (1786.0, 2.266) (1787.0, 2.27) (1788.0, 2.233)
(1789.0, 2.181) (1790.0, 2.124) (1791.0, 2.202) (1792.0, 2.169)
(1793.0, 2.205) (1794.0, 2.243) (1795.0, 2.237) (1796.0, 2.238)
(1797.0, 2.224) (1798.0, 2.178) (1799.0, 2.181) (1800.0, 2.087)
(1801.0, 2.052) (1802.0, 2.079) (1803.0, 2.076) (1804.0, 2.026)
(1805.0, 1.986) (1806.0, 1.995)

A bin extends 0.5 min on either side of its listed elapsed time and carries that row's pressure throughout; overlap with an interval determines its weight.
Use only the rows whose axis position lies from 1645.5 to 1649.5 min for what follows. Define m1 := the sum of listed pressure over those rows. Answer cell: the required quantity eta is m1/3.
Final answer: 3.33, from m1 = 10.0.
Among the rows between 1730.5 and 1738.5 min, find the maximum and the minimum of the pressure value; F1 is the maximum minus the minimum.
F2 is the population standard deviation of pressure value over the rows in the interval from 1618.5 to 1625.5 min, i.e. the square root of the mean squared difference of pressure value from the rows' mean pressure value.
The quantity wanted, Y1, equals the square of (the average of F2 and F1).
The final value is 0.025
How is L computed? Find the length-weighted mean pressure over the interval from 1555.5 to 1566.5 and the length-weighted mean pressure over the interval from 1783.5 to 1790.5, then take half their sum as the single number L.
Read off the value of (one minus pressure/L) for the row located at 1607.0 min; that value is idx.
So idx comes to 0.15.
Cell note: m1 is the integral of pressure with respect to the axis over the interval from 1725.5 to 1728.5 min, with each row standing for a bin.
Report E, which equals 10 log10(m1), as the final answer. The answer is 6.8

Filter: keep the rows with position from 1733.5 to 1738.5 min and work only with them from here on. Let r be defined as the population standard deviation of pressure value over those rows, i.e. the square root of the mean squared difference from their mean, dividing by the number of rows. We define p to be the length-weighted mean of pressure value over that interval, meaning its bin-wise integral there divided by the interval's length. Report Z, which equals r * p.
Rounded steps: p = 0.95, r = 0.043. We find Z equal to 0.04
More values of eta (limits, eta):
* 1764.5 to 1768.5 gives 3.31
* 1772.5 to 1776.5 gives 3.24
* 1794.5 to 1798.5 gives 2.96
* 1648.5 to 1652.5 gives 3.41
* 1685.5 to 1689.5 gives 3.30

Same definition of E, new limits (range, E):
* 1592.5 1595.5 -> 8.8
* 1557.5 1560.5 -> 9.4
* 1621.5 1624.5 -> 8.4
